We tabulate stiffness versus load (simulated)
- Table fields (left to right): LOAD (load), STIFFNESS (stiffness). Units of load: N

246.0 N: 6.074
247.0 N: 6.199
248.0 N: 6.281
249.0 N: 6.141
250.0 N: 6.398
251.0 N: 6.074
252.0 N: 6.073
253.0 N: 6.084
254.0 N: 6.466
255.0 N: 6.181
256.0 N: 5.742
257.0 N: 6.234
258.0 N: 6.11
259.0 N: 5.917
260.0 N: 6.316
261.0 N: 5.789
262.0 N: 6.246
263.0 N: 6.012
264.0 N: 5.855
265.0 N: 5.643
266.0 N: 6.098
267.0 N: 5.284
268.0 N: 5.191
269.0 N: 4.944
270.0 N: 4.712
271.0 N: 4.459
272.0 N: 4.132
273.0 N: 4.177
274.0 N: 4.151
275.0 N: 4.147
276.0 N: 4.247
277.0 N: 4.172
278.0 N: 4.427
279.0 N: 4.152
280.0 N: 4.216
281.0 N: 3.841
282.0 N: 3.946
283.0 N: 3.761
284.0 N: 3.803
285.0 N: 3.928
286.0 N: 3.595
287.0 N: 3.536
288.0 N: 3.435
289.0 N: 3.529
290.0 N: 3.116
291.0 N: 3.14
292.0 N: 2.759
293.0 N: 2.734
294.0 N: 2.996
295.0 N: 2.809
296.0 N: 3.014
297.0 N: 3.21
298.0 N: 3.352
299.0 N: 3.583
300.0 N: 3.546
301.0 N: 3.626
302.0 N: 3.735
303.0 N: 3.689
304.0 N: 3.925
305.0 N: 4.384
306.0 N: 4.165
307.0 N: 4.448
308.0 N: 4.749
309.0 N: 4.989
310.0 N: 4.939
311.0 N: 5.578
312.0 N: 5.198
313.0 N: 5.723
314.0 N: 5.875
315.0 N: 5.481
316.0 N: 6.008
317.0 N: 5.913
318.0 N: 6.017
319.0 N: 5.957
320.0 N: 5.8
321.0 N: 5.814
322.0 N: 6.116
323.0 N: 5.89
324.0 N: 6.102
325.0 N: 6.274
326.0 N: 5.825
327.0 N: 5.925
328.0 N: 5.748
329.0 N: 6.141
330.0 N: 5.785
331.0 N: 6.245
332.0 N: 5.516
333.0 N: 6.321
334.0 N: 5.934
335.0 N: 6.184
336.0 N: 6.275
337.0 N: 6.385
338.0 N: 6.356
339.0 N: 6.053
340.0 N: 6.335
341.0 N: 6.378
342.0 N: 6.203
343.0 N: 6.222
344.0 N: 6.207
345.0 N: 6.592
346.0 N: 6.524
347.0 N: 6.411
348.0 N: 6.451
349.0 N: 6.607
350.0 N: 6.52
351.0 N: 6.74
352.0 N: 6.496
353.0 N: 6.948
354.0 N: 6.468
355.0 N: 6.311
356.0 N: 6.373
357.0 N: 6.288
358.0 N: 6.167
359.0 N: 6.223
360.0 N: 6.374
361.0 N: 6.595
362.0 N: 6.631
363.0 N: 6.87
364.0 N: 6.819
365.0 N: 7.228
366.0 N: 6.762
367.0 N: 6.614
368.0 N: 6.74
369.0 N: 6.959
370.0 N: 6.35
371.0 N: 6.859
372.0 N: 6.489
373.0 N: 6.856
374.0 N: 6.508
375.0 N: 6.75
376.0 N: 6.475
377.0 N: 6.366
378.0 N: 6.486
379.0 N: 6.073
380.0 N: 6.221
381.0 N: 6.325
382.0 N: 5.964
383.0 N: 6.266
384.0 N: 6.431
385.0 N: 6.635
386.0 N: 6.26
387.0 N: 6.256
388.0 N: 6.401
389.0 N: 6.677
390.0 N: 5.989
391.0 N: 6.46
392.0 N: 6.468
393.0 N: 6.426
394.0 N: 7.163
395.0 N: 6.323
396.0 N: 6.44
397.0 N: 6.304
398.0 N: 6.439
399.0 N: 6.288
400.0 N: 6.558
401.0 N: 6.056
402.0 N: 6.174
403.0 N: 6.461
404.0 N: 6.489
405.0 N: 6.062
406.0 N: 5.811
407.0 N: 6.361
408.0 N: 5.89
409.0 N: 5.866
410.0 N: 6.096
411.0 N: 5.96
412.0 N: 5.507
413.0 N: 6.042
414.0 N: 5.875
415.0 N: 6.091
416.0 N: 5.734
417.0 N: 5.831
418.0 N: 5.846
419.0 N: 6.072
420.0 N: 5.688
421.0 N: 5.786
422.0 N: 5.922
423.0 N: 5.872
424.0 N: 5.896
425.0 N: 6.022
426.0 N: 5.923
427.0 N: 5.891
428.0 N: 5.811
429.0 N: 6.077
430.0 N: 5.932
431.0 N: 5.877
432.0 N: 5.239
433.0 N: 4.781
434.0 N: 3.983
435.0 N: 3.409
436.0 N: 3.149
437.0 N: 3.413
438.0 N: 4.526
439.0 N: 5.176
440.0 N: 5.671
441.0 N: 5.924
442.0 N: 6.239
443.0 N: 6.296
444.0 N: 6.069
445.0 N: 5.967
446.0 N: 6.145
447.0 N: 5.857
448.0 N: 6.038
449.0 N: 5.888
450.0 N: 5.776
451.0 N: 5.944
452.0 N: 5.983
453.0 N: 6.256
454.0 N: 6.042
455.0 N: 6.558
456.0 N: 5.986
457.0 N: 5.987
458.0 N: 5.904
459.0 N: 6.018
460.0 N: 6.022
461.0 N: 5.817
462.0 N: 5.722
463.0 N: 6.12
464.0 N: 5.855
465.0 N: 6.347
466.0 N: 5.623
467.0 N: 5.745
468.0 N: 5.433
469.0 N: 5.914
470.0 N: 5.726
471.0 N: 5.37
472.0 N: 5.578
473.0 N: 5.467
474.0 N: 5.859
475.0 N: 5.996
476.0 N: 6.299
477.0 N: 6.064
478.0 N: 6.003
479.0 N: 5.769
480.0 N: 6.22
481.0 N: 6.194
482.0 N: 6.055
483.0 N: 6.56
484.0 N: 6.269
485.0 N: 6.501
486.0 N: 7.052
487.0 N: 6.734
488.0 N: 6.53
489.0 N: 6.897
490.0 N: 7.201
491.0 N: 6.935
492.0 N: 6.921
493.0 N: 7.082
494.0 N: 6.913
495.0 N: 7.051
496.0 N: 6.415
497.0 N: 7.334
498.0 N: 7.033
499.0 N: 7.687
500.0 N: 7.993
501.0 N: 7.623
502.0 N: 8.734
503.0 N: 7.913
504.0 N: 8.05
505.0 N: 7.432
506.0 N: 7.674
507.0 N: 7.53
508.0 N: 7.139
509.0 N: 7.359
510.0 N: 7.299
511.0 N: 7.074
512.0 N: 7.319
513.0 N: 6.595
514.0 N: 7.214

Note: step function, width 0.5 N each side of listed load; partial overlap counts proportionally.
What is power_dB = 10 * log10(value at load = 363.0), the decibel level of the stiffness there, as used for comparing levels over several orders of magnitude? 8.4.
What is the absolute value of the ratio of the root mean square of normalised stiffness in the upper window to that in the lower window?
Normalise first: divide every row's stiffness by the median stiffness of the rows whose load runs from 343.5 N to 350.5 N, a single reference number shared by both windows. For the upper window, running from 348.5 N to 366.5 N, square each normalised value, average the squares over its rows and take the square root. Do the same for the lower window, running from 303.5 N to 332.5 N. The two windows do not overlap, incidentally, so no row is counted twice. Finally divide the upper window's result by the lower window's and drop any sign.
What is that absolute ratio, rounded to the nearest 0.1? 1.2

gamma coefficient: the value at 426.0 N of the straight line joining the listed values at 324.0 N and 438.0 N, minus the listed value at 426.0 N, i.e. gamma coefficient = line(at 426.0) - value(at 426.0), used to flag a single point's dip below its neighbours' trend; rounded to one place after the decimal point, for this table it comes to -1.2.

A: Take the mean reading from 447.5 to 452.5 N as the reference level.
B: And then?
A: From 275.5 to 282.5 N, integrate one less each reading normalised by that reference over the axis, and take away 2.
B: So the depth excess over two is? 0.1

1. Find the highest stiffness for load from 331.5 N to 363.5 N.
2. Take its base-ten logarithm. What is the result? 0.84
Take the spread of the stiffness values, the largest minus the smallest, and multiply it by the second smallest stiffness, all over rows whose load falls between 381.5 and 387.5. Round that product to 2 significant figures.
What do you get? 4.2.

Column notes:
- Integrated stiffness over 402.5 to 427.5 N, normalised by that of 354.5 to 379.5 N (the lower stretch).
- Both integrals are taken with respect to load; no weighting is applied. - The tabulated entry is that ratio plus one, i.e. 1.91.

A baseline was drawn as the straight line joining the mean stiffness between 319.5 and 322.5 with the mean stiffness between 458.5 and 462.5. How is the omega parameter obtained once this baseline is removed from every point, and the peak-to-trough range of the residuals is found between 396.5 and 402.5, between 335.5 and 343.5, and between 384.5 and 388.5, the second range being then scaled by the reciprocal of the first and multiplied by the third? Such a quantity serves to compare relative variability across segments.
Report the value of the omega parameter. 0.25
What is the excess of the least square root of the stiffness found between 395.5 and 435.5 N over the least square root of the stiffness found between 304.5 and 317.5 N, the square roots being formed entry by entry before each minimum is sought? -0.2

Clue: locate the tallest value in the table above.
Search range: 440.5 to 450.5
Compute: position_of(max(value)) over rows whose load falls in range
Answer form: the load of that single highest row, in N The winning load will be 443.0 N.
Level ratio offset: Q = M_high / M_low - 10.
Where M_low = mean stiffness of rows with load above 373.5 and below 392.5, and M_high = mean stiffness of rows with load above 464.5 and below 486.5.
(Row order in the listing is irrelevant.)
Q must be -9.06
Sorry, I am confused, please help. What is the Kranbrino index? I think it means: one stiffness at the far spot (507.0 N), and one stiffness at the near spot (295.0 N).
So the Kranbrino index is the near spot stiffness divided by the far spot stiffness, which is 0.4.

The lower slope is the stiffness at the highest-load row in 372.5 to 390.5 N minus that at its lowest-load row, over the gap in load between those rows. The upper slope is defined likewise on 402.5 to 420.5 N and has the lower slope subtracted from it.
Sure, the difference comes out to 0.01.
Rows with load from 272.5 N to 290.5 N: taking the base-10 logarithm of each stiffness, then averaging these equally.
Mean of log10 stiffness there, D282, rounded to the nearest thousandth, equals 0.589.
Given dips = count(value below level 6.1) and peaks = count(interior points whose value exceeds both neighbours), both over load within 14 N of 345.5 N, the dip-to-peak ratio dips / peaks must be 0.3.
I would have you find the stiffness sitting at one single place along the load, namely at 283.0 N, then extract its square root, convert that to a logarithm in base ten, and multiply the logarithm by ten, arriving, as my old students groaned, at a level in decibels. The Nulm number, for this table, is 2.9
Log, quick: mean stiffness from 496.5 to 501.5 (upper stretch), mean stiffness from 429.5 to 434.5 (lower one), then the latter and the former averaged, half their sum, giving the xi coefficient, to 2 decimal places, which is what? 6.35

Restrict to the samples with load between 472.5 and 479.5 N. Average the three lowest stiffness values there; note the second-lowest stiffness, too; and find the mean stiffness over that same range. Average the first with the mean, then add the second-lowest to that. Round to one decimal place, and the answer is 11.6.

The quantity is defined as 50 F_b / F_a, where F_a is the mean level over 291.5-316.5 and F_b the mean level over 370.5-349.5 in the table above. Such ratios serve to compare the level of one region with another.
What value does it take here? 79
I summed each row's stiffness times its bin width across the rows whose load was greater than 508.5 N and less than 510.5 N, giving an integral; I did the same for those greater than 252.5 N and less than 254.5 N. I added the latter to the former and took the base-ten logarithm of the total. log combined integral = 1.43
